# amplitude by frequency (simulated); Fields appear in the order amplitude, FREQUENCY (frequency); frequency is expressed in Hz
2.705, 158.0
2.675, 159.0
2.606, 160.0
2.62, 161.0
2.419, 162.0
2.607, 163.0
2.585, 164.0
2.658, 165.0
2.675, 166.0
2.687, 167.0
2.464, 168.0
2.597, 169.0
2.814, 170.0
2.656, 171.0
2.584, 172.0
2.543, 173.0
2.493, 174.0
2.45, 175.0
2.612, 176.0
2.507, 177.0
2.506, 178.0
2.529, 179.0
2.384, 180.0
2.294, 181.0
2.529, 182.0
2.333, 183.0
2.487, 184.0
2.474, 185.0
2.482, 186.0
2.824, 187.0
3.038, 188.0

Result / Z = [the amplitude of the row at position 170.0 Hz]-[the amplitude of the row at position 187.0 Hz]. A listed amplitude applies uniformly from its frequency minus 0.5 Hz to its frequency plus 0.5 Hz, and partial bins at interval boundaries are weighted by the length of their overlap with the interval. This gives 0.0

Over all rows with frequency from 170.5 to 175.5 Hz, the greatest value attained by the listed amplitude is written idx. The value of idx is 2.656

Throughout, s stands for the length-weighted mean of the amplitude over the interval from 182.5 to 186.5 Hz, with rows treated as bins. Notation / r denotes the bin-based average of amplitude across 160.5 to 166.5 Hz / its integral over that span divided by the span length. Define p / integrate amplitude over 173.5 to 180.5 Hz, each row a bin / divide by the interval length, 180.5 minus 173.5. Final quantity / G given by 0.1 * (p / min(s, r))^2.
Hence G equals 0.1044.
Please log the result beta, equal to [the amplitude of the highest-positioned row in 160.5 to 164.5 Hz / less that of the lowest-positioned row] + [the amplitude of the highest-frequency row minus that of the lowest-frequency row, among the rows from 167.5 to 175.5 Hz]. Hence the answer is -0.05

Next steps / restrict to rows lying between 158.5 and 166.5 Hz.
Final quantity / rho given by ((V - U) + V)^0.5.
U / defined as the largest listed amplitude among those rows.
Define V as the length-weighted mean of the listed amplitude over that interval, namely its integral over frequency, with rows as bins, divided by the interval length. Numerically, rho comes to 1.59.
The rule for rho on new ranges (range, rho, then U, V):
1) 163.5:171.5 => 1.57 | 2.814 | 2.64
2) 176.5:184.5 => 1.54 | 2.529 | 2.45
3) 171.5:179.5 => 1.56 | 2.612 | 2.53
